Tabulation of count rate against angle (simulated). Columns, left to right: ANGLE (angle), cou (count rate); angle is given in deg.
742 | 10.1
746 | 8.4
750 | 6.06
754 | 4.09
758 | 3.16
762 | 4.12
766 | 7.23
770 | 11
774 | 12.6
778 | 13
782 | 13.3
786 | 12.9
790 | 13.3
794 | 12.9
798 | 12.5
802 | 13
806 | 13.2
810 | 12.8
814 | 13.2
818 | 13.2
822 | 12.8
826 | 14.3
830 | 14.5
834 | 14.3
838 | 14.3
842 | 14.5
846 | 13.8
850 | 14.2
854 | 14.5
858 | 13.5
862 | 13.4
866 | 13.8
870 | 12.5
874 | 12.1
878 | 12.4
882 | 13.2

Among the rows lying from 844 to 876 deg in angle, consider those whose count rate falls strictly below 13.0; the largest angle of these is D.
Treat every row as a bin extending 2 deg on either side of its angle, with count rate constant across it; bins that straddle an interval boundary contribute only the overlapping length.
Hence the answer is 874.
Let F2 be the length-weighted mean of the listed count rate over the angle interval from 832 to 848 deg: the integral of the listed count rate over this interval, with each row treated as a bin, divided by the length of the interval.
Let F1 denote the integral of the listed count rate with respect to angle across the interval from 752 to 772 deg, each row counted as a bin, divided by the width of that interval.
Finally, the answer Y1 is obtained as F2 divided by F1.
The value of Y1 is 2.4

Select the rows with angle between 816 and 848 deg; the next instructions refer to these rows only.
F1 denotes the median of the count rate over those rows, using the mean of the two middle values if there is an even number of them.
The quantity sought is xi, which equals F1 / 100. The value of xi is 0.143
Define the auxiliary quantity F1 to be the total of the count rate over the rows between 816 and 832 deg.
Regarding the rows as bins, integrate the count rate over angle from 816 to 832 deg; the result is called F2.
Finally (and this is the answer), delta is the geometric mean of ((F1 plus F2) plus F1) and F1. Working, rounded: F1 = 54.8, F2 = 219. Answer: 134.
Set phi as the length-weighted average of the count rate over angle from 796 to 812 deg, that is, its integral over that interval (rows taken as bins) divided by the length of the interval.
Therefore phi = 12.9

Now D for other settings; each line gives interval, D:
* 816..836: 822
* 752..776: 774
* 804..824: 822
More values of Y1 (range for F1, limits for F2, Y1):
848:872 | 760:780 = 0.7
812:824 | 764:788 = 0.9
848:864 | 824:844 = 1.0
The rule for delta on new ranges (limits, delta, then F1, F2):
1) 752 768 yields 46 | 18.6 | 74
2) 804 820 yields 128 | 52.4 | 210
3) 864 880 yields 124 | 50.8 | 203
